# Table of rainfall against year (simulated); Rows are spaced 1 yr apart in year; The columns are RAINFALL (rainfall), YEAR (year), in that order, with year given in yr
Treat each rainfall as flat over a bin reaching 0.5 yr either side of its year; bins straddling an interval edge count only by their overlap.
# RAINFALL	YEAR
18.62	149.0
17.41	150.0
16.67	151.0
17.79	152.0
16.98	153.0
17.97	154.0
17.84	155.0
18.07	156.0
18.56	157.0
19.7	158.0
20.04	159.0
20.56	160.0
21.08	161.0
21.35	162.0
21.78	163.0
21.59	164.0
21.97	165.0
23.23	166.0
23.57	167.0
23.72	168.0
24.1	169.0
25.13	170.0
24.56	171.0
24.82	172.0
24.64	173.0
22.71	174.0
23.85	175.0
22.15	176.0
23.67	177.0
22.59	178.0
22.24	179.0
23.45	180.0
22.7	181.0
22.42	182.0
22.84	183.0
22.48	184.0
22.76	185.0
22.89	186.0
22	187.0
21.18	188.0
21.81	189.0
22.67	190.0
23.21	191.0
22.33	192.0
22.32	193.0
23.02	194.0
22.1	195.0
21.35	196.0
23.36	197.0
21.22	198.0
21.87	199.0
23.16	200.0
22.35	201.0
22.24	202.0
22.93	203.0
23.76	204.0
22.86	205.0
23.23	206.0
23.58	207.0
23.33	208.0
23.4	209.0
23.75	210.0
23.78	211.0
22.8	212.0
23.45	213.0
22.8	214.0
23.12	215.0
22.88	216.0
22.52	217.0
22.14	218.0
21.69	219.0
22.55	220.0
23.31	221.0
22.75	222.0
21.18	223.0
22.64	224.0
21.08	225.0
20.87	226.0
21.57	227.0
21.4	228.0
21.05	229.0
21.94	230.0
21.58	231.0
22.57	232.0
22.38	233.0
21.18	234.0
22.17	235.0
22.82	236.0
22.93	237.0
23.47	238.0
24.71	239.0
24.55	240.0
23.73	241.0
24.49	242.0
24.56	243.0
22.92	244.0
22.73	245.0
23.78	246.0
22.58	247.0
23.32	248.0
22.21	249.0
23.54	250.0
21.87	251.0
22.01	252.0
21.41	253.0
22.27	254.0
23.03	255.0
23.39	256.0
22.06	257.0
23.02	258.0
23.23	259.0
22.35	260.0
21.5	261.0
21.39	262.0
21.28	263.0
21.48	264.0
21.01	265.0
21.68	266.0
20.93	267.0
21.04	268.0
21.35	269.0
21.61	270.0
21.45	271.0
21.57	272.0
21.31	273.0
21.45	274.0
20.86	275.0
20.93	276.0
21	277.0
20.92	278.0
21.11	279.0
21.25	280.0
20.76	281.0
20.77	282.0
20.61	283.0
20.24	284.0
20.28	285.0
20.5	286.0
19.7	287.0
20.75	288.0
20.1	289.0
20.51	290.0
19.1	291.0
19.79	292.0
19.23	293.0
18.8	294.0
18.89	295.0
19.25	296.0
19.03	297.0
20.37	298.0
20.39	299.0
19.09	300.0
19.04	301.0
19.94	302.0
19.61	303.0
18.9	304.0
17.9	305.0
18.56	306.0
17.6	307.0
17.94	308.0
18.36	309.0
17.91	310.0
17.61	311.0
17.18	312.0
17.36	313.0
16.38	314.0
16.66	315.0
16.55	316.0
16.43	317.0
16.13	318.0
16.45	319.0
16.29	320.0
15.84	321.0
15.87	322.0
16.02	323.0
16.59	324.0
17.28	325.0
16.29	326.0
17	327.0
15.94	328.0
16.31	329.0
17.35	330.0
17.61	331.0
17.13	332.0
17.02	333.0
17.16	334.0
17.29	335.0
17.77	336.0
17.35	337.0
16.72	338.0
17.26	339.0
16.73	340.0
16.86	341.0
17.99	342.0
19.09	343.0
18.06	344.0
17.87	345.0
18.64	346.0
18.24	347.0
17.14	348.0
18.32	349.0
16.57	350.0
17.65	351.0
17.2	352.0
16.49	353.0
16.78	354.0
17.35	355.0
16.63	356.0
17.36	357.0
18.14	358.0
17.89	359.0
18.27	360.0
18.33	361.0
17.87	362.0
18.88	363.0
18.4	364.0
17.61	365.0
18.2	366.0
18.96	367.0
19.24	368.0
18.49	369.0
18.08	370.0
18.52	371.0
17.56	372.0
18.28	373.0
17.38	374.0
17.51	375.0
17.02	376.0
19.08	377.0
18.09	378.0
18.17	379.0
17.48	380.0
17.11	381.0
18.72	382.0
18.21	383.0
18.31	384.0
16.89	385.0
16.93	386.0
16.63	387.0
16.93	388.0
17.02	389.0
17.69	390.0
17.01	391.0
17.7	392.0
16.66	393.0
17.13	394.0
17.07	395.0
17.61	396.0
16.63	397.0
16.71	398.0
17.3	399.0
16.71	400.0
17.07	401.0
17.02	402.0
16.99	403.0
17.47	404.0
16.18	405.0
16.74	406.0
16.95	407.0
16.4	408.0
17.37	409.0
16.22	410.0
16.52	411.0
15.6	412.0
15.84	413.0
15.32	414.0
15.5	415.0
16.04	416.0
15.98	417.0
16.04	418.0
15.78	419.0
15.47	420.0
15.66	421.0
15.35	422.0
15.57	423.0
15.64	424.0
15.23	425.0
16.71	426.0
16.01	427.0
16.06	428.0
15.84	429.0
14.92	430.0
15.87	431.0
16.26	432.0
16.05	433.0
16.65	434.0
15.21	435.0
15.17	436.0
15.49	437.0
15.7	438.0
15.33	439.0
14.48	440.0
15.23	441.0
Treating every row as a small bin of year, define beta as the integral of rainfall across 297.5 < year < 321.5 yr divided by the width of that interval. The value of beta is 17.9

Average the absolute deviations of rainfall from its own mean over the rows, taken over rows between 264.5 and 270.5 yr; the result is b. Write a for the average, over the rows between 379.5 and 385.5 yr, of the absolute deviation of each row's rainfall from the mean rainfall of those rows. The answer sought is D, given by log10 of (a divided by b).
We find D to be 0.4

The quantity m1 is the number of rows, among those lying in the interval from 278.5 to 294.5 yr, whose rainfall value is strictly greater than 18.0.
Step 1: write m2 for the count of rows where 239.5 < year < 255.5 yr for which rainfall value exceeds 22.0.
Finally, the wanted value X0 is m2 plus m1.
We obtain 30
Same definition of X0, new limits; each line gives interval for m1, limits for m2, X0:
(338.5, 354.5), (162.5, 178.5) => 18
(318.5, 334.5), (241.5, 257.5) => 14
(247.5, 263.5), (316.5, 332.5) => 16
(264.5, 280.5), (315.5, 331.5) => 16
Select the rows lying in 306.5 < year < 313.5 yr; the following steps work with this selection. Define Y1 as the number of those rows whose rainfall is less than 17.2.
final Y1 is 1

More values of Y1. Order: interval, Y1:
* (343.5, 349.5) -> 1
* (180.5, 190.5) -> 0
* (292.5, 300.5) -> 0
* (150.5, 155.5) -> 2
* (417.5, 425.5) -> 8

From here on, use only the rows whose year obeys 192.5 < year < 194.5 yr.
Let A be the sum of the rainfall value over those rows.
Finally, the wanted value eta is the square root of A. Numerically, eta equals 6.73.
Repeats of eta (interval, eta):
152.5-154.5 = 5.91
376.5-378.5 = 6.10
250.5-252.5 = 6.62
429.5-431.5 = 5.55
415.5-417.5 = 5.66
